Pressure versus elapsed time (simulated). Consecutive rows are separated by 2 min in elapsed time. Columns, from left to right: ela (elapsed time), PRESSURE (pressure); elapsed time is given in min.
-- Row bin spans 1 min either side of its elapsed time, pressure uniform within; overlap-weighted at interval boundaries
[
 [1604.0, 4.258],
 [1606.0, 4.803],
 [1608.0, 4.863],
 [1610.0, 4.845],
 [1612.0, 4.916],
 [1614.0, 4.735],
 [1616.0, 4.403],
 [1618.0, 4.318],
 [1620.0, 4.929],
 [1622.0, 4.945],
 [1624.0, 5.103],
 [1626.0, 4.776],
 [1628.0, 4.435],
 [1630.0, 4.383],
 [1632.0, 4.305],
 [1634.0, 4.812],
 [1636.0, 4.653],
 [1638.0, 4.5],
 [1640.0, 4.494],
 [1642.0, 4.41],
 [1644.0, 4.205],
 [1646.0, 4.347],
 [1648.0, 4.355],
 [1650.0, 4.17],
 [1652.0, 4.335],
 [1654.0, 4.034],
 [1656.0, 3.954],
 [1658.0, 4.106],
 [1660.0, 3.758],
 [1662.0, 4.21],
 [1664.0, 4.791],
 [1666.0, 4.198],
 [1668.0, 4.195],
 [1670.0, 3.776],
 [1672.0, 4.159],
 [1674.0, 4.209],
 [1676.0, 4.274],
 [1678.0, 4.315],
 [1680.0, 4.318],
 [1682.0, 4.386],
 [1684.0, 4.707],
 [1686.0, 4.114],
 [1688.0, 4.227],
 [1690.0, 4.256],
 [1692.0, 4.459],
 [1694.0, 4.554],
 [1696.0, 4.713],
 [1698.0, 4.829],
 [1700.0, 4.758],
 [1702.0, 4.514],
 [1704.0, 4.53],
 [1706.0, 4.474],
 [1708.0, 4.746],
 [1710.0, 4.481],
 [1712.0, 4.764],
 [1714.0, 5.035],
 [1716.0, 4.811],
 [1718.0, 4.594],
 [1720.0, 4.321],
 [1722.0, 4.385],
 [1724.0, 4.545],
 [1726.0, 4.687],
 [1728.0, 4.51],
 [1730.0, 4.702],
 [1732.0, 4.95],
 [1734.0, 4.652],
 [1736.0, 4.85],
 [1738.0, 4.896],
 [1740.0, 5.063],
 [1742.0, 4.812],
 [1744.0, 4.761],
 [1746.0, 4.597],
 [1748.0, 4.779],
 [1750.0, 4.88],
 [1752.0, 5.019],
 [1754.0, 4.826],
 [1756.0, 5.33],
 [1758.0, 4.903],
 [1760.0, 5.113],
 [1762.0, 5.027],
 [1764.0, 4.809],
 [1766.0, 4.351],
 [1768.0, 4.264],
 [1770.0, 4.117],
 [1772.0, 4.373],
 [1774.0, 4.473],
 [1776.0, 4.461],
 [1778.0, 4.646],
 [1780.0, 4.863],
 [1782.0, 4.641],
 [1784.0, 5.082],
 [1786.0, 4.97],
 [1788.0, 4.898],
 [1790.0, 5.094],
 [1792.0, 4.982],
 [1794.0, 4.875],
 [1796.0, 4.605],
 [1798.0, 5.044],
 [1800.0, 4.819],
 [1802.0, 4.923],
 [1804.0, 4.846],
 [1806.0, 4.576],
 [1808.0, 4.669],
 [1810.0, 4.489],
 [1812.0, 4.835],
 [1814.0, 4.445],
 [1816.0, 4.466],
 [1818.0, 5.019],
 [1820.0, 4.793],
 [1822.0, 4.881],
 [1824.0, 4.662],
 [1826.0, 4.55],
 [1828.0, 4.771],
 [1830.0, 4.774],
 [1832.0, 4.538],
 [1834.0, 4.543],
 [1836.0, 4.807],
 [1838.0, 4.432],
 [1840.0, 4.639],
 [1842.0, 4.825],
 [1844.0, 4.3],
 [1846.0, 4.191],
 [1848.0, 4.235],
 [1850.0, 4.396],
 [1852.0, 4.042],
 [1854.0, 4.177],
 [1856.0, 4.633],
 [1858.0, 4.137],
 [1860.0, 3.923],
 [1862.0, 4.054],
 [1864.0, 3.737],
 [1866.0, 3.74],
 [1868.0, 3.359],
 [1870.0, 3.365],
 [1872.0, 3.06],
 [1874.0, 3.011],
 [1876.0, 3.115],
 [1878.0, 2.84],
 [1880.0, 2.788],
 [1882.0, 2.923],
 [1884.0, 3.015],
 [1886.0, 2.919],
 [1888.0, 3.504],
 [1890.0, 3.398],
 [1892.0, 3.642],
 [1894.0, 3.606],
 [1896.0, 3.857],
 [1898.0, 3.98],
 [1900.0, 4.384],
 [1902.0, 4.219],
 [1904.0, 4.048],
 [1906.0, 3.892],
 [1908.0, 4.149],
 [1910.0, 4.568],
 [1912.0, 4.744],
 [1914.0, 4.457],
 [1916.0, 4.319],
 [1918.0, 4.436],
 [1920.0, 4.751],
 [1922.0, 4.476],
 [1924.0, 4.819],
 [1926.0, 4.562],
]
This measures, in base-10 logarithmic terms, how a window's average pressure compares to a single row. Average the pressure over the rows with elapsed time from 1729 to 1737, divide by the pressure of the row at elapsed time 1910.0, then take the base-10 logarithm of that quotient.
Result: 0.02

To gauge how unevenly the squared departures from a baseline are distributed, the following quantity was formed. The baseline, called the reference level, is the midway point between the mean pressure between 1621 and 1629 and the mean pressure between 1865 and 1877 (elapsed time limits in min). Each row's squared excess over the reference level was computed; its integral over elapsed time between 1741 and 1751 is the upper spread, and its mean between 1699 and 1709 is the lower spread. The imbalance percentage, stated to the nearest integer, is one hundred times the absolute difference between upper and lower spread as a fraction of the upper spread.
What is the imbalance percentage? 94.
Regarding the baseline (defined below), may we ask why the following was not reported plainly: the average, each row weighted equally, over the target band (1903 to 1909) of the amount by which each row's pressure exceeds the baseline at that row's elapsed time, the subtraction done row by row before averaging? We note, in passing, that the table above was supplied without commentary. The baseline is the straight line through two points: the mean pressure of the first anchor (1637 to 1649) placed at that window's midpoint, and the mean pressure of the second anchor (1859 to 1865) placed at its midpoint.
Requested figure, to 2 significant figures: 0.22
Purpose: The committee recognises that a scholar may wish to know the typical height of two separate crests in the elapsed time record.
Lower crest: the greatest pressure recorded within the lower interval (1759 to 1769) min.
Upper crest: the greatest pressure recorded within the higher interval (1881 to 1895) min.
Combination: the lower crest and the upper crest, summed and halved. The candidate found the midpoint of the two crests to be 4.38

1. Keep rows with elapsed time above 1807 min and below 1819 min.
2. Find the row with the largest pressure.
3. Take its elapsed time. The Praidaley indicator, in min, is 1818.0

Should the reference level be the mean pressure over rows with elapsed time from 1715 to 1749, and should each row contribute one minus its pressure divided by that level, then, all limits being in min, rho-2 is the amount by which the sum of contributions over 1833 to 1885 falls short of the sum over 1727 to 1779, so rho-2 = -4.9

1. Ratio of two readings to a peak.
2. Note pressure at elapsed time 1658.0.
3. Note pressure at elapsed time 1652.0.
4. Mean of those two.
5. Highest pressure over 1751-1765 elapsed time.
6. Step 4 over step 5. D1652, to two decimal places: 0.79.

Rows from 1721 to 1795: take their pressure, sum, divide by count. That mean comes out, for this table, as 4.8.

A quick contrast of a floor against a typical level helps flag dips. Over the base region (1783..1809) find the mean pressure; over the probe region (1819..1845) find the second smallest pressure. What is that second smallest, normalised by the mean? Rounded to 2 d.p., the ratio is 0.91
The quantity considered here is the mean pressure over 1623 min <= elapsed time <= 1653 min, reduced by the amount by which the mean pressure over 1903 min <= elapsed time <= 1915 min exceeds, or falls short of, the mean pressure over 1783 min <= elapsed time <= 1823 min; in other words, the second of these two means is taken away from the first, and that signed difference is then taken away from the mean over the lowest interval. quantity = 5.0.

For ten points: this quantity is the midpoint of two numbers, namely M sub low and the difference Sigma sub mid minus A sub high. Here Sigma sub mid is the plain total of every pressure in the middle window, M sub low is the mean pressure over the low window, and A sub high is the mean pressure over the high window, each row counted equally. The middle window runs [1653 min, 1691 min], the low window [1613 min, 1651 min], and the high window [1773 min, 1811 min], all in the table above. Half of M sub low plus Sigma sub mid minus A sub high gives 39.9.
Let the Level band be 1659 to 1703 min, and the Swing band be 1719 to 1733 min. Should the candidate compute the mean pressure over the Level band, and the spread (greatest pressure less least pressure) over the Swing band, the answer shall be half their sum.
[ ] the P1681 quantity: 2.49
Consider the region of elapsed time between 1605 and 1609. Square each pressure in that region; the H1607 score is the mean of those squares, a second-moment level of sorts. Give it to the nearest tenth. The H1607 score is 23.4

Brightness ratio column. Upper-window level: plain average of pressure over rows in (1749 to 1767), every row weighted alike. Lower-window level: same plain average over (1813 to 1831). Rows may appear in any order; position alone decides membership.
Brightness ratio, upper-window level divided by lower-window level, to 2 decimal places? 1.04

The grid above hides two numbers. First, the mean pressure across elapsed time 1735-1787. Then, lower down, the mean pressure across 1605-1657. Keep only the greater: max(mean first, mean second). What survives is 4.77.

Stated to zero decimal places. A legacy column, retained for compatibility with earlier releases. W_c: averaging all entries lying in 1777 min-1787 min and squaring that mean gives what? 23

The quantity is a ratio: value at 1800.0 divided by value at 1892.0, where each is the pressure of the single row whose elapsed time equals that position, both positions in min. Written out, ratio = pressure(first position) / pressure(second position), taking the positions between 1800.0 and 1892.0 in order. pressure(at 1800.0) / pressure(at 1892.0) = 1.32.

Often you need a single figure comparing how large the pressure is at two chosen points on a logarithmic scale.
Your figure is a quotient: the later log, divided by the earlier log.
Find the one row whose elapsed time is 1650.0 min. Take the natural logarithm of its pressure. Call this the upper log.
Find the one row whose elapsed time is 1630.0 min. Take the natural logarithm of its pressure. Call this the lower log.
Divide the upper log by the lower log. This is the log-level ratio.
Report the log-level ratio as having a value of 0.97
